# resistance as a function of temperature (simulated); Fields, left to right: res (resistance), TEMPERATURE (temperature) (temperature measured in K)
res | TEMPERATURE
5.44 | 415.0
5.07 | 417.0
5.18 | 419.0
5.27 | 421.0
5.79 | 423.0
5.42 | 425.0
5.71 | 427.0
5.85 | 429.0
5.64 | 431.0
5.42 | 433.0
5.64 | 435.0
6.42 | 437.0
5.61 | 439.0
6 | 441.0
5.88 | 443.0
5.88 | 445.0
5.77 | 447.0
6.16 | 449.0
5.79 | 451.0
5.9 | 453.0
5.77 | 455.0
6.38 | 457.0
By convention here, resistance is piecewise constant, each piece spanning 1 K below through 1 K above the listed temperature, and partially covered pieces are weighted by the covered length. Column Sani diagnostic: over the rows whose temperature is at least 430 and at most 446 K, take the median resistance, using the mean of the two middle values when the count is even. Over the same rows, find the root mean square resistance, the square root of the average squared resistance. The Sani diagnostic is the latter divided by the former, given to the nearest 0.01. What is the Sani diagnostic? 1.01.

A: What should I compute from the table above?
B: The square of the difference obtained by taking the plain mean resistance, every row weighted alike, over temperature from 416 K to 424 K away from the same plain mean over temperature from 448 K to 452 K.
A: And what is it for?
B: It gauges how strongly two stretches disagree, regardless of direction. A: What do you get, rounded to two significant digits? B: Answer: 0.42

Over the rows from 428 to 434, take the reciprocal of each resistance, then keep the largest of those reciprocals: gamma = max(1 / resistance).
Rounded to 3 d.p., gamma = 0.185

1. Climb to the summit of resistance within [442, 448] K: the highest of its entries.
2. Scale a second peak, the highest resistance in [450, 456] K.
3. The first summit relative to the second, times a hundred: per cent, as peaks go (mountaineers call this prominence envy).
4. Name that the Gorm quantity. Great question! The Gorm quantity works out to 100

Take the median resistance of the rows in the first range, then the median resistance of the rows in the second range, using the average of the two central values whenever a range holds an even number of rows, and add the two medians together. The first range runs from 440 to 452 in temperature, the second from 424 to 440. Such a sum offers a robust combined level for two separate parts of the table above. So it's 11.52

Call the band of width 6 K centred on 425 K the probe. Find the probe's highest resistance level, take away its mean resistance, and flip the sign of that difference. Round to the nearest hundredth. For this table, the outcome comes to -0.15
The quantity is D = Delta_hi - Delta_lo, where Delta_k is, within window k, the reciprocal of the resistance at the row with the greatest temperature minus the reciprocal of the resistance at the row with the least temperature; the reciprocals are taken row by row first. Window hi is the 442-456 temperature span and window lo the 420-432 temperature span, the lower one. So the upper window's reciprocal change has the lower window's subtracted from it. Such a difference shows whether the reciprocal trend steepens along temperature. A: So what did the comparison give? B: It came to 0.016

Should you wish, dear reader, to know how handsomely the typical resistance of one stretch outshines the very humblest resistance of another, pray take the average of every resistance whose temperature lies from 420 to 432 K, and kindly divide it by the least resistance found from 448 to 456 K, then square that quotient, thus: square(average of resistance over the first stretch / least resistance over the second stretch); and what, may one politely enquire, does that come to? 0.95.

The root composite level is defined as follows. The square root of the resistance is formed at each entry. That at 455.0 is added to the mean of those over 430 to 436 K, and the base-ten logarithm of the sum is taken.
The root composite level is 0.678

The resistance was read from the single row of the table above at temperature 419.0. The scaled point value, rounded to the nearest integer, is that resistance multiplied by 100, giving 518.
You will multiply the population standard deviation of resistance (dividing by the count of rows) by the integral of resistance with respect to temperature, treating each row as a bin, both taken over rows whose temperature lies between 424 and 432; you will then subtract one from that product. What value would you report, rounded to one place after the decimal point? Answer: 6.0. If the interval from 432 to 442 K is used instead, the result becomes 19.6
